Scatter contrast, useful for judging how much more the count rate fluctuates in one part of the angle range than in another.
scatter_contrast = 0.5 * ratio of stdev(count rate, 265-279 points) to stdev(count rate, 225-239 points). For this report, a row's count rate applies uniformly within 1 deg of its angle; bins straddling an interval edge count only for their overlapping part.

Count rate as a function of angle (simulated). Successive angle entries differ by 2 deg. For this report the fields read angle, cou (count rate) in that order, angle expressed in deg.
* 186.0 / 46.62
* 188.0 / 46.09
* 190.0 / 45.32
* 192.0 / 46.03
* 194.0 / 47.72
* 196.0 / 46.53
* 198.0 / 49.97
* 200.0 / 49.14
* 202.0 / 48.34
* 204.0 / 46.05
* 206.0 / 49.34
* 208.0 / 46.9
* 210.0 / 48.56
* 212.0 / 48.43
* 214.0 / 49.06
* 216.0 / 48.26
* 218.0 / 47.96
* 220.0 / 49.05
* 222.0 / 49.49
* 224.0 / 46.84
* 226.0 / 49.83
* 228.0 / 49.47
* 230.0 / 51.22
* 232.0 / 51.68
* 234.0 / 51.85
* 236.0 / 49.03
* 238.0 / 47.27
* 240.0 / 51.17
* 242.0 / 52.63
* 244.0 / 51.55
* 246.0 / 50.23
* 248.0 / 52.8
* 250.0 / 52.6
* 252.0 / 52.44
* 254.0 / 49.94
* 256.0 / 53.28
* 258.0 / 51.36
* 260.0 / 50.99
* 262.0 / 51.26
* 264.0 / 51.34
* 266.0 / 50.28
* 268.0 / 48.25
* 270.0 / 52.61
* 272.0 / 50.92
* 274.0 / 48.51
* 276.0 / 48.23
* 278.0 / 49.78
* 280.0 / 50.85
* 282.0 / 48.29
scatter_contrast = 0.5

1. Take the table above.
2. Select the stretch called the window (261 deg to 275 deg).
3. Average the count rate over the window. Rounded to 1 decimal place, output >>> 50.5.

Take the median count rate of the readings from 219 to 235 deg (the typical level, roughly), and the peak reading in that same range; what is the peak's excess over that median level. 2.19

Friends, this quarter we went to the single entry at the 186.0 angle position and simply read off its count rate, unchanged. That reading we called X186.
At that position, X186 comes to 46.62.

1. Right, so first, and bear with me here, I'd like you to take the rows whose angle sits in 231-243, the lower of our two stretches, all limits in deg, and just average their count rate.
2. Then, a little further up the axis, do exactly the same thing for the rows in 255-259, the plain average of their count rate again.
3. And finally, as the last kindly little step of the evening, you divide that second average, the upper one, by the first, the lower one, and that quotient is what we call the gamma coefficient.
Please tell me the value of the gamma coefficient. 1.03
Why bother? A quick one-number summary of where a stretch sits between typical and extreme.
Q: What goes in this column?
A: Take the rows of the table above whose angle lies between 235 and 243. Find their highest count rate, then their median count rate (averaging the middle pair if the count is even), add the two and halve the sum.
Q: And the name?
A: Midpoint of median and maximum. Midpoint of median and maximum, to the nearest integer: 51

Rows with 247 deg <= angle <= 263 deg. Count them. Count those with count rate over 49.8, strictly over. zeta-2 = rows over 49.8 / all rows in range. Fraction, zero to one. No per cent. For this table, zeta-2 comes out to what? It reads 1.0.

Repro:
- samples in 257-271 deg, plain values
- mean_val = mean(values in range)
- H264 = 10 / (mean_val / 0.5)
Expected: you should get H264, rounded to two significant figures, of 0.098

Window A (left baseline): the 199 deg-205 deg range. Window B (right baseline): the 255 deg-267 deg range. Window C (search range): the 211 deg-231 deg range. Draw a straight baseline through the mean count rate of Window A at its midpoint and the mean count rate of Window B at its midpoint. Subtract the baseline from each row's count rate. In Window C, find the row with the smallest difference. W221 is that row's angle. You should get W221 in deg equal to 224.0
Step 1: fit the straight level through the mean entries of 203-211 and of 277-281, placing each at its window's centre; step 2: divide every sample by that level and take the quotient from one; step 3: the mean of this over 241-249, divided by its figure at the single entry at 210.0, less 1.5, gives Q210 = 2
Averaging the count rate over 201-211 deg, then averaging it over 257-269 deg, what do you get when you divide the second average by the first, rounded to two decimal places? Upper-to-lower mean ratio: 1.06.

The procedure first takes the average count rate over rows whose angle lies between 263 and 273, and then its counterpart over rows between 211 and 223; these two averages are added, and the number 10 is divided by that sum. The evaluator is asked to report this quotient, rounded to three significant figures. 0.101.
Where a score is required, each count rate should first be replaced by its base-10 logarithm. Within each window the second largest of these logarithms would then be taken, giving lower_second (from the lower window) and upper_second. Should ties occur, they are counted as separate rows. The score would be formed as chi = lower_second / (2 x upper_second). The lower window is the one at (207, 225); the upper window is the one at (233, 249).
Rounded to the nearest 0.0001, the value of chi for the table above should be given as 0.4911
